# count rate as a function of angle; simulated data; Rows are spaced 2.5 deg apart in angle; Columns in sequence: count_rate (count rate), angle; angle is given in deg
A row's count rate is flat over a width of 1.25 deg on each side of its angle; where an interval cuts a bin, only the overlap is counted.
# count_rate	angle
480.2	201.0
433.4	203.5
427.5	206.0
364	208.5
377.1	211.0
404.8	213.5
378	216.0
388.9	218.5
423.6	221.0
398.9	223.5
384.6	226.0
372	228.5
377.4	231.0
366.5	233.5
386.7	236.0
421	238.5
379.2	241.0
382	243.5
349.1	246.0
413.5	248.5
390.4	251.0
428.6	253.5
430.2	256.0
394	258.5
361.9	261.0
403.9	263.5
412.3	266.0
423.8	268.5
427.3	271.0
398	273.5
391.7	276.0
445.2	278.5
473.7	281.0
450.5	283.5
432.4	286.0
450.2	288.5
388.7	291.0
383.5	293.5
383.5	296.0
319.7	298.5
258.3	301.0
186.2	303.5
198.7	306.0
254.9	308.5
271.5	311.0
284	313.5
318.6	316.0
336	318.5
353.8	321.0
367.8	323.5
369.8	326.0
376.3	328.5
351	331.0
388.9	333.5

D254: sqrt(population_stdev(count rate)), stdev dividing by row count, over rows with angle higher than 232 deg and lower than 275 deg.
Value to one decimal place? 4.9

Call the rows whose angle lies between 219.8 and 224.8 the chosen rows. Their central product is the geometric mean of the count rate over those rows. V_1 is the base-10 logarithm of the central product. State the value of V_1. 2.61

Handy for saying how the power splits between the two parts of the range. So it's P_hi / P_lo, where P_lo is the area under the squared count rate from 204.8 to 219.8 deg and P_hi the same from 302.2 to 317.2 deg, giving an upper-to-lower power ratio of 0.43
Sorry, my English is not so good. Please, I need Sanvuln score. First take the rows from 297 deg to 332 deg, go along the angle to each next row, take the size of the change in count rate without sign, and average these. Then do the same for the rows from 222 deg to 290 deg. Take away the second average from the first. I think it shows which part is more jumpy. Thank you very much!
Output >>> 3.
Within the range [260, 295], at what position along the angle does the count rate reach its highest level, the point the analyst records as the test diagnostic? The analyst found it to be 281.0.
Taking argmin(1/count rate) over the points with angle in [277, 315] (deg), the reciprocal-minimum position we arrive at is 281.0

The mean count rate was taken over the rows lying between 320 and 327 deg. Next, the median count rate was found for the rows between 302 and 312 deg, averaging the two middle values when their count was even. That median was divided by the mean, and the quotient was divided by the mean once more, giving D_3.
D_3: 0.0017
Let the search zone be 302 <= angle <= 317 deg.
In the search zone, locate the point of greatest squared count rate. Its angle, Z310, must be 316.0 deg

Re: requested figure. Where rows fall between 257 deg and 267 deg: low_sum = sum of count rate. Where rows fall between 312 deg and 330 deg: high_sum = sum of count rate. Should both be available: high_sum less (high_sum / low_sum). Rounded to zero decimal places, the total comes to 2405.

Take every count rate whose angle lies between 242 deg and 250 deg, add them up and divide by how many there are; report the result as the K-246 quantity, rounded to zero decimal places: 382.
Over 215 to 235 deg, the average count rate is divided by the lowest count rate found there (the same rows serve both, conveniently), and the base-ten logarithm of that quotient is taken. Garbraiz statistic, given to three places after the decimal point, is 0.023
